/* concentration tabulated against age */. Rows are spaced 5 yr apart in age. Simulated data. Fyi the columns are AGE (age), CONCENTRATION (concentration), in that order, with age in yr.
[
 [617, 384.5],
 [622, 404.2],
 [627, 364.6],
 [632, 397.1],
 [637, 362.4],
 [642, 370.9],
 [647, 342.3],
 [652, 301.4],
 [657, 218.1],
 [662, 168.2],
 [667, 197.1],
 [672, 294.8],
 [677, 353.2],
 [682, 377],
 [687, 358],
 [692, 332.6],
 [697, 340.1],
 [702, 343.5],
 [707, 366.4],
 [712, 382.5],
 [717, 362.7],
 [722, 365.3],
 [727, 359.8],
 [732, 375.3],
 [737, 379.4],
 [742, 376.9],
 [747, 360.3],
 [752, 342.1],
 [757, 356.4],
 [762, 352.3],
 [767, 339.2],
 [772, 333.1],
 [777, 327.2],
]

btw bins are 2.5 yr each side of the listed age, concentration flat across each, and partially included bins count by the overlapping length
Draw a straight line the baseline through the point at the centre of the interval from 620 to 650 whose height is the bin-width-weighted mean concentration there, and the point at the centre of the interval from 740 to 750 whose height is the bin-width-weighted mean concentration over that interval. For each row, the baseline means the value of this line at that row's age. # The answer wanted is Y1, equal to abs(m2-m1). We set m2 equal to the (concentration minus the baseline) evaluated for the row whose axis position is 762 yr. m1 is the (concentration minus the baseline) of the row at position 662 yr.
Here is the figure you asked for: 189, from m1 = -202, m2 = -14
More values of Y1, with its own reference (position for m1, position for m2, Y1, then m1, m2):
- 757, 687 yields 2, -10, -12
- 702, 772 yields 7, -25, -33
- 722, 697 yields 26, -3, -29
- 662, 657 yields 50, -202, -153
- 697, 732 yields 37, -29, 8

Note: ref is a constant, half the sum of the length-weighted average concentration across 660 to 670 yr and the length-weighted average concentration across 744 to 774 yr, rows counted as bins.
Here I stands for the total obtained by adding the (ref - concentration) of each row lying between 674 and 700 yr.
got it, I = -419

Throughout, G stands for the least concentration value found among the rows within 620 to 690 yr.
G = 168.2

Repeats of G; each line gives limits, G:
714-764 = 342.1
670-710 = 294.8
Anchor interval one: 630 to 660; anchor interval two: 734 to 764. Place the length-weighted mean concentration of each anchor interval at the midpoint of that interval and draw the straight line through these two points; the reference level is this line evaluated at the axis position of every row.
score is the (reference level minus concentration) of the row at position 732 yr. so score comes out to -19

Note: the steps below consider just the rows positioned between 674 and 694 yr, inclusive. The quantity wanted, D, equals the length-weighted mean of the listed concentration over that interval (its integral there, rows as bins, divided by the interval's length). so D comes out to 354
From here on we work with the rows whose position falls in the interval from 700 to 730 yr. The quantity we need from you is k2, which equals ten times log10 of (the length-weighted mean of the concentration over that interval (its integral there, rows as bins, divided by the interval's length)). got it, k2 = 25.61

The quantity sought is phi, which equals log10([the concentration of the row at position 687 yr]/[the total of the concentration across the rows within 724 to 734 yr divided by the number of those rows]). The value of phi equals -0.01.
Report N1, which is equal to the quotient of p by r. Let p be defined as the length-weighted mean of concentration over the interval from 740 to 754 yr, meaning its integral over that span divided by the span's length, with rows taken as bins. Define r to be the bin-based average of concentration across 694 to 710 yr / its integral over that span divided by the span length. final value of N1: 1.0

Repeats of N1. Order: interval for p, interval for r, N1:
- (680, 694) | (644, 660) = 1.2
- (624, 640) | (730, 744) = 1.0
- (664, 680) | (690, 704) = 0.8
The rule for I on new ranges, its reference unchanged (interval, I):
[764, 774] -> -135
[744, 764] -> -337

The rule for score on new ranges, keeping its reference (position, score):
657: 114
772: 36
